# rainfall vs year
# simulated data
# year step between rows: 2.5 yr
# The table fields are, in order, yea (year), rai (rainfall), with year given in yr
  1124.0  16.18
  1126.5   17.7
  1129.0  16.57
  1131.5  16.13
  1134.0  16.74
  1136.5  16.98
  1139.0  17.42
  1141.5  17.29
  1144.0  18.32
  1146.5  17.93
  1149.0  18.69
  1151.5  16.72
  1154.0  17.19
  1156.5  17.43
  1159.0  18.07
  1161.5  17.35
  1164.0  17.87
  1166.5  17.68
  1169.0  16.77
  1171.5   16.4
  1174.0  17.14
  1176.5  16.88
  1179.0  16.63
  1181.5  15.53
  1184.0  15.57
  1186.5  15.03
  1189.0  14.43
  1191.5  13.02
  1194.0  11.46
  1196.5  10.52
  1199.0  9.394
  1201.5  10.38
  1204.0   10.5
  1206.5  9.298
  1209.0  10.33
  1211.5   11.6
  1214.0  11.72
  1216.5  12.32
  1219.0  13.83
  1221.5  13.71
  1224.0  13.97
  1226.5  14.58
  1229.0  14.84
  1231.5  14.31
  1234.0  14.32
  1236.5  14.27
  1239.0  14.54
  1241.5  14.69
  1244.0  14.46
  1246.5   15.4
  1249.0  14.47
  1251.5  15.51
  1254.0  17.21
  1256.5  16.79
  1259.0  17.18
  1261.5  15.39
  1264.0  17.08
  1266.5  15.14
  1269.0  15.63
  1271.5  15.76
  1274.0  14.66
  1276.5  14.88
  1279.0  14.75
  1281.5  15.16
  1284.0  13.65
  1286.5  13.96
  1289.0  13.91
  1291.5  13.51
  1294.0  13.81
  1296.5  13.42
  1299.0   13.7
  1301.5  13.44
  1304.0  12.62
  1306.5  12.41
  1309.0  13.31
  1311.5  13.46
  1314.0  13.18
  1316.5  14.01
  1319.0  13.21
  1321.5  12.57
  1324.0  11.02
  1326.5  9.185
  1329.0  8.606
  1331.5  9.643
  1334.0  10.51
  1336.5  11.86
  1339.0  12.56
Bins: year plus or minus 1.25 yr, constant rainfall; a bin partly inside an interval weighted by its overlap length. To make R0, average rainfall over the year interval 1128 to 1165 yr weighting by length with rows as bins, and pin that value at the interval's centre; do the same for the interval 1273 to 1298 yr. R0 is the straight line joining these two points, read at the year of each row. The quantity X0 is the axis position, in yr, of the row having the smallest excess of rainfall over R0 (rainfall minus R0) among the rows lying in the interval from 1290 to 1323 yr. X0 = 1306.5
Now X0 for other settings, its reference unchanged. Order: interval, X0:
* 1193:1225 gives 1199.0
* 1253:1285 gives 1284.0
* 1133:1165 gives 1134.0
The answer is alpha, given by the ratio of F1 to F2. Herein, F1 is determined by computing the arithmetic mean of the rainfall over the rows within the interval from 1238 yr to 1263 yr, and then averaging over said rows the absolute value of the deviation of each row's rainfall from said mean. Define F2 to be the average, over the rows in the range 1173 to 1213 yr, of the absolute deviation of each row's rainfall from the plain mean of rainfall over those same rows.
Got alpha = 0.4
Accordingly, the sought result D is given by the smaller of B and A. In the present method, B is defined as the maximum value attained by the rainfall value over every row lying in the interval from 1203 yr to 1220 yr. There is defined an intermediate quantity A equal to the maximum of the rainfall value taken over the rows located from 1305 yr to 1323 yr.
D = 13.8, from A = 14.01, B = 13.83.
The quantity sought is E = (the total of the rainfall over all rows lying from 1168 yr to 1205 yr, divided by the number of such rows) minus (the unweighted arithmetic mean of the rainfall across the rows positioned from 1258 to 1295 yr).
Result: -1.0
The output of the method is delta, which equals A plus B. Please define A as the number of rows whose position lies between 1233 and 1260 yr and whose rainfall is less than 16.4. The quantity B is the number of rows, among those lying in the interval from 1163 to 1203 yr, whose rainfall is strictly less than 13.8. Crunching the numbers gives 13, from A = 8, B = 5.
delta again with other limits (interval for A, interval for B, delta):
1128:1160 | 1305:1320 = 6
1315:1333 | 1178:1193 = 8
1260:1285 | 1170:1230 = 21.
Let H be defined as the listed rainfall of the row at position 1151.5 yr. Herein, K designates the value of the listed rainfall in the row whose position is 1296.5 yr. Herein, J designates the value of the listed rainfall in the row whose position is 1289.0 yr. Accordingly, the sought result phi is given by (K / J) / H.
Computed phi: 0.058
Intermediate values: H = 16.72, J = 13.91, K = 13.42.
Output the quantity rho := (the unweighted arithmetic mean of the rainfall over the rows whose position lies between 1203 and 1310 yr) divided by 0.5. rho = 28.2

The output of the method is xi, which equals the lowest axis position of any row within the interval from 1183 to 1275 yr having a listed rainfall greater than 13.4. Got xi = 1184.0 yr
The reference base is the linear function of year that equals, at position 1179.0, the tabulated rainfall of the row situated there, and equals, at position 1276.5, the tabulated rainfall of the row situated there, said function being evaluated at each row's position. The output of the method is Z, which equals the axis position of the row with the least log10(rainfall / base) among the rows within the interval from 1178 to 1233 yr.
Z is 1206.5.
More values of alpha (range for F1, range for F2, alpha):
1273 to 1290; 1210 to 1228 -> 0.5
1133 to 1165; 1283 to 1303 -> 2.9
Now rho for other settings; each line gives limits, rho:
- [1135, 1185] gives 34.4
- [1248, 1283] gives 31.4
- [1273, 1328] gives 26.7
